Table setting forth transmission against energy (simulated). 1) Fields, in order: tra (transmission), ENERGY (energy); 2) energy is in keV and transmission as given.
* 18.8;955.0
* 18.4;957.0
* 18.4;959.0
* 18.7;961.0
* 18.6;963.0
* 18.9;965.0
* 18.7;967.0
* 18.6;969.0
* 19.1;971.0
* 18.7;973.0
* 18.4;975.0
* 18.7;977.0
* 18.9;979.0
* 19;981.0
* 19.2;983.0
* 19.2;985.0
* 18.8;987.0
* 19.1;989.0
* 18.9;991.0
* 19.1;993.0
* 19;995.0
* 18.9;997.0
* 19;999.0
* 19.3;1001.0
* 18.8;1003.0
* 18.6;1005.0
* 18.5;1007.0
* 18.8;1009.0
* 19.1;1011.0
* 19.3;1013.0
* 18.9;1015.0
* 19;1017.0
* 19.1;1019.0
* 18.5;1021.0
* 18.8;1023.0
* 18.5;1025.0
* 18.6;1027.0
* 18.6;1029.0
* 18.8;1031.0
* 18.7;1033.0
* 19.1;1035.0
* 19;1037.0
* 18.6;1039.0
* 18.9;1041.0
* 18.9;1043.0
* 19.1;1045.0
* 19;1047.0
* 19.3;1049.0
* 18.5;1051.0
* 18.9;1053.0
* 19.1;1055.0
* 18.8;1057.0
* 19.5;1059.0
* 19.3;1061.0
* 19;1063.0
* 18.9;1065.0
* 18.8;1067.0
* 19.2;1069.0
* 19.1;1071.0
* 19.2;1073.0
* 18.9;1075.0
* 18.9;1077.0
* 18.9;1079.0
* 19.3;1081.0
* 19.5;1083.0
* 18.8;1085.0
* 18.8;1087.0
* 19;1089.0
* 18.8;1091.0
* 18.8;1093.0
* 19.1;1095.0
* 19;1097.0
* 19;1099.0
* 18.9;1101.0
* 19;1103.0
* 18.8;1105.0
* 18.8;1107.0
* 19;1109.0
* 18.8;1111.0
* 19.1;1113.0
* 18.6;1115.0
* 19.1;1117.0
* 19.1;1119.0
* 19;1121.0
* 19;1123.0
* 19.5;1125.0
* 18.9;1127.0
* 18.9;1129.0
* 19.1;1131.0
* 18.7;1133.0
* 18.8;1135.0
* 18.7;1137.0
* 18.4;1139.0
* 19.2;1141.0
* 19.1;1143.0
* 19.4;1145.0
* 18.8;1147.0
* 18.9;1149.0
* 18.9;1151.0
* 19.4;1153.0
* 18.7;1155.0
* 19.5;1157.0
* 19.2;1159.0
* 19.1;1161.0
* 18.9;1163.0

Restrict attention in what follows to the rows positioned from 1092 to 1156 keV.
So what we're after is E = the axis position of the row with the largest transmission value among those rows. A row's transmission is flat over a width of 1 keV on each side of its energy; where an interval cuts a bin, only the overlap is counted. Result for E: 1125.0 keV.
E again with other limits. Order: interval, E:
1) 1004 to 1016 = 1013.0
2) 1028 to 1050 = 1049.0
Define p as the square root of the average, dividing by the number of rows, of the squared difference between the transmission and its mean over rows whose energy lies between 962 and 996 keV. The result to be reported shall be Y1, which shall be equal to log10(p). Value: -0.65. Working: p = 0.226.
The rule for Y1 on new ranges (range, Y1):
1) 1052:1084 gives -0.65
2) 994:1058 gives -0.62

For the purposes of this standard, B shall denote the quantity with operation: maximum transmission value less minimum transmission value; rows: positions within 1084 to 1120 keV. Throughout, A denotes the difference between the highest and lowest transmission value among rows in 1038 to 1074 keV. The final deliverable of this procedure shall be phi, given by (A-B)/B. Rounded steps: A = 1.00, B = 0.50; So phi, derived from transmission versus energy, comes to 1.00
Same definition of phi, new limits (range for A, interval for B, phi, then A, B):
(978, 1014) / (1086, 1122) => 0.60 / 0.80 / 0.50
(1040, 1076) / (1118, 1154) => -0.09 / 1.00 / 1.10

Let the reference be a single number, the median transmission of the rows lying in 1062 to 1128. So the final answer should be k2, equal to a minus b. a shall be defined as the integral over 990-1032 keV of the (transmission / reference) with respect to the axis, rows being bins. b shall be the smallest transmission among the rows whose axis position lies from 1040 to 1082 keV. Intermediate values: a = 41.7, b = 18.5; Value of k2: 23.2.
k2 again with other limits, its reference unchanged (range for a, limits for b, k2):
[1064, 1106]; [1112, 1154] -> 23.6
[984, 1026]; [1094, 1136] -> 23.2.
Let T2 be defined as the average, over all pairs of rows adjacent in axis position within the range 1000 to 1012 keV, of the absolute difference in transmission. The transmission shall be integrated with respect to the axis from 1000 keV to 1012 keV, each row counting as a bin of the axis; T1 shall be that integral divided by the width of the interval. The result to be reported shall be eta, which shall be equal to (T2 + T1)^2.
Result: 366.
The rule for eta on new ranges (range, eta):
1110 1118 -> 374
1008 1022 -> 370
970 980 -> 363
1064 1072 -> 369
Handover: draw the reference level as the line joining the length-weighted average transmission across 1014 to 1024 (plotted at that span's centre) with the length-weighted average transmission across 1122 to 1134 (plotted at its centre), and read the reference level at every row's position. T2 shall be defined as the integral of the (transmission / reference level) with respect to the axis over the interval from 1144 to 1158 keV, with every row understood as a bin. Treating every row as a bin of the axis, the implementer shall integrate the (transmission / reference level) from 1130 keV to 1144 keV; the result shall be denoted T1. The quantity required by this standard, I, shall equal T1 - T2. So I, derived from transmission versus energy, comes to -0.15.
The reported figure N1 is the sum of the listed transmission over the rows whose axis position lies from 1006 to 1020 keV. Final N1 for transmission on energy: 133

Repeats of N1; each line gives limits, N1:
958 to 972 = 131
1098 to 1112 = 132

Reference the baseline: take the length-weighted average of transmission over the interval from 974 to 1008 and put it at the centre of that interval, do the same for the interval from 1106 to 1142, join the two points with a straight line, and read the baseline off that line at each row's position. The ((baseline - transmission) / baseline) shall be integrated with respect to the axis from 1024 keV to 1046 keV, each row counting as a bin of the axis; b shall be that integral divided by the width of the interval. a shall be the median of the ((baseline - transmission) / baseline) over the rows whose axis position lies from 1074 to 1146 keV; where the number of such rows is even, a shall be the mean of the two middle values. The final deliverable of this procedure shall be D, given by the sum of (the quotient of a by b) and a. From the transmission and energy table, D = 0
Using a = -0.001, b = 0.0060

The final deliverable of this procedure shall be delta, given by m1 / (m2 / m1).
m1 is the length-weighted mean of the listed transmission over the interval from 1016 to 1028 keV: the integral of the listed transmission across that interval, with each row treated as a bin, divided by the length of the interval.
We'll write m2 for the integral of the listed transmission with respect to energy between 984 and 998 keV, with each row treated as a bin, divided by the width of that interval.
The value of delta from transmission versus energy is 18.5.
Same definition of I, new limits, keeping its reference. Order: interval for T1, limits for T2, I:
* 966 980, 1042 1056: -0.10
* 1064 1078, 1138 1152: 0.11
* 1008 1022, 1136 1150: 0.16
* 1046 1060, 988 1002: -0.08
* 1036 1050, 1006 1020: -0.02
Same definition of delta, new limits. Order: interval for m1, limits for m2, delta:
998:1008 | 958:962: 19.1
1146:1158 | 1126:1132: 19.1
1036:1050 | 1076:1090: 18.9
